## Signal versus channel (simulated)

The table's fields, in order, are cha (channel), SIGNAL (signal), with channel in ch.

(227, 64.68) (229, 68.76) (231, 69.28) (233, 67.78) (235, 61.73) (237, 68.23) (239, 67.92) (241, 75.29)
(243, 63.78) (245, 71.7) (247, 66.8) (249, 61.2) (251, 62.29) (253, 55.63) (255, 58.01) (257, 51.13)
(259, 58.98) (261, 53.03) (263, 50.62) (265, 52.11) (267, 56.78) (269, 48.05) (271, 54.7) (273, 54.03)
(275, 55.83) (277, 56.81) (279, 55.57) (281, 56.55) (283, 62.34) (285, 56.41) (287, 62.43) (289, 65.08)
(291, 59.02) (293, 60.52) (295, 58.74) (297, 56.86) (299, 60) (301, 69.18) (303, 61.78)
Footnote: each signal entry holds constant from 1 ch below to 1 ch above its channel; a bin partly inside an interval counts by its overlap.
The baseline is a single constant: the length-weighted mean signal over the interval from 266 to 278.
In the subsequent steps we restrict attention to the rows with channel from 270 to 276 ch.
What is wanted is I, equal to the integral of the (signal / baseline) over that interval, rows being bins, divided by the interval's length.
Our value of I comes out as 1.01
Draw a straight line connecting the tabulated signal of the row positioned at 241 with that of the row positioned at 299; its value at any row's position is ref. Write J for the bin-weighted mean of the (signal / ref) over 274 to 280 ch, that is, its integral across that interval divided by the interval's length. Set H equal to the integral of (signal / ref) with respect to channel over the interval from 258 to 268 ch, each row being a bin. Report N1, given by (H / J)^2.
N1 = 84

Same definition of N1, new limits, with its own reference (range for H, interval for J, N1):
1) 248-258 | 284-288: 73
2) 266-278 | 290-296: 102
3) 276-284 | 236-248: 60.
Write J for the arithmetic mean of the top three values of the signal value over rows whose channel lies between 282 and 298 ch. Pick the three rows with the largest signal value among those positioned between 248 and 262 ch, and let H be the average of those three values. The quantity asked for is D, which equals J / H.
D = 1.04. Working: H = 61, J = 63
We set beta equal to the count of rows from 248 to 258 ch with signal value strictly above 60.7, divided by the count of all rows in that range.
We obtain 0.40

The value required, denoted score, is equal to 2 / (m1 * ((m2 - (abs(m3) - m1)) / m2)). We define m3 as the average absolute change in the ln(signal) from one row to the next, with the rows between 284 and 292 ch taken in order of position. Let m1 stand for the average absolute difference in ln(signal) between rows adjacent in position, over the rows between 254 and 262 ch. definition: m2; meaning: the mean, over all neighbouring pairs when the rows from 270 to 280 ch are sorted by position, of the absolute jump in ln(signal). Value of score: 5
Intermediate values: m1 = 0.125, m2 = 0.021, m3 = 0.080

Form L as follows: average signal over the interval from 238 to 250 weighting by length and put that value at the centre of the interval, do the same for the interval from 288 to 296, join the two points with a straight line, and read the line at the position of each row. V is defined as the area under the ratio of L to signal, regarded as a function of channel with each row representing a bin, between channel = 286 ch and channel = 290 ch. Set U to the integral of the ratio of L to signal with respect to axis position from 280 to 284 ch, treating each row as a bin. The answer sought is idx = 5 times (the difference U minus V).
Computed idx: 1.7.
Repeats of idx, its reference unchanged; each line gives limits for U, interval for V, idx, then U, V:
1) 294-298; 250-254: -1.8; 4.17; 4.53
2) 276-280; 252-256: -1.0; 4.48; 4.67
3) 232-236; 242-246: 1.3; 4.29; 4.02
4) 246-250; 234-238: -0.2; 4.21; 4.25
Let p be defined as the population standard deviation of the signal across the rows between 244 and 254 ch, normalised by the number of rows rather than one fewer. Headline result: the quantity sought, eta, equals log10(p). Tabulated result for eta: 0.73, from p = 5.4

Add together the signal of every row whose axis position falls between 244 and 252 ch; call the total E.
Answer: 262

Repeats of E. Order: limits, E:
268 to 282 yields 382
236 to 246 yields 347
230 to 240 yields 335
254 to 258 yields 109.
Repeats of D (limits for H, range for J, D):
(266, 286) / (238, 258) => 1.22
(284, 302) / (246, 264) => 0.97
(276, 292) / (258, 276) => 0.90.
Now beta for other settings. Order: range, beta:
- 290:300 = 0.00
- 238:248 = 1.00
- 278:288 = 0.40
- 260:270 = 0.00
